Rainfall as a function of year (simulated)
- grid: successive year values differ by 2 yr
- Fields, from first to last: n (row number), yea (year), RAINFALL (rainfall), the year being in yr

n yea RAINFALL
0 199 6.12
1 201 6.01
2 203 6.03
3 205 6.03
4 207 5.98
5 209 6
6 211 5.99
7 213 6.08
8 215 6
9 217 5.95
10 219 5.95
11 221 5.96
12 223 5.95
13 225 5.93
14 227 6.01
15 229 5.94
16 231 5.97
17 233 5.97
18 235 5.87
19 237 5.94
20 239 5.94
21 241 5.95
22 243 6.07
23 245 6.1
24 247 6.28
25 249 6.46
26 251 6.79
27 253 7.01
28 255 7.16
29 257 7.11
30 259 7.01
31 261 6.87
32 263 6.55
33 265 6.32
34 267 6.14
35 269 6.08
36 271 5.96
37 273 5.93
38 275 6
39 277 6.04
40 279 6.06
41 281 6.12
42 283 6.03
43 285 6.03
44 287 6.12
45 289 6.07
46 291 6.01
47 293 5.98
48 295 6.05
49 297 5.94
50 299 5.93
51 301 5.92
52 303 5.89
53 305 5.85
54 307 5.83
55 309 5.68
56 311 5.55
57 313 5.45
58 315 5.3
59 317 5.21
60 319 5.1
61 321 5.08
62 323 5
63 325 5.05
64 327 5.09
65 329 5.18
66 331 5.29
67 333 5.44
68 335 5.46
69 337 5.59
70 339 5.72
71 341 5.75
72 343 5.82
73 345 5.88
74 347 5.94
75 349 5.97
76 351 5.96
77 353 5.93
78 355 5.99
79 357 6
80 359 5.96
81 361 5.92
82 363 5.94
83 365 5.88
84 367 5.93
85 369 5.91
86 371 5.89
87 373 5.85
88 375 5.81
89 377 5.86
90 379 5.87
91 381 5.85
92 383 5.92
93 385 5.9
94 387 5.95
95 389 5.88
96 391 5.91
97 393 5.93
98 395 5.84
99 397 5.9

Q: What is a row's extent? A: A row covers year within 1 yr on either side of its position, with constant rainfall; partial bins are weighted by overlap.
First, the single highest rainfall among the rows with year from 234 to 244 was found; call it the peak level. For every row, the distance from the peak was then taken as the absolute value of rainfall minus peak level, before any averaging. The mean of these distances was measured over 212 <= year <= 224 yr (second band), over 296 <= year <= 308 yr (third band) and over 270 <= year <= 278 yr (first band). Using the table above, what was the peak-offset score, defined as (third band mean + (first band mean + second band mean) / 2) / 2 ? 0.13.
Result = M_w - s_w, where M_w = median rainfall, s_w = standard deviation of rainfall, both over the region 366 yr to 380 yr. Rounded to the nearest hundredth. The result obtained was 5.83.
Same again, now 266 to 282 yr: 5.98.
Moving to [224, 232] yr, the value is 5.92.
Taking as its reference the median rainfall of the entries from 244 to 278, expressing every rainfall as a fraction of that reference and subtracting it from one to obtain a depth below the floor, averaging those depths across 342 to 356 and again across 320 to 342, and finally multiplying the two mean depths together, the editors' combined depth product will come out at 0.010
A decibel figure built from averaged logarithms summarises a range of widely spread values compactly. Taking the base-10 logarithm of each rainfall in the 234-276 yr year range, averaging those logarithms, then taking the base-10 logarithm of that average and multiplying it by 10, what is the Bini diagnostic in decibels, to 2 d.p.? -0.96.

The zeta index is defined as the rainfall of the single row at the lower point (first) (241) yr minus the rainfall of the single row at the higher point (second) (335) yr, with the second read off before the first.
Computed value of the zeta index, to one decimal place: 0.5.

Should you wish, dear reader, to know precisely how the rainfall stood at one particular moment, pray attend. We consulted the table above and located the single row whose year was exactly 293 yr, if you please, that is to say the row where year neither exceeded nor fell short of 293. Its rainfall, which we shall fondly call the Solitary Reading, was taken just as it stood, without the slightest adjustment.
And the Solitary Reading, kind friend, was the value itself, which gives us 5.98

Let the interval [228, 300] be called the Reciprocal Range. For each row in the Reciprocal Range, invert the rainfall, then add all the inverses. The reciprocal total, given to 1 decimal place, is 5.8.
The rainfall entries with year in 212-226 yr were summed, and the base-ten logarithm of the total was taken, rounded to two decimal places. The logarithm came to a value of 1.62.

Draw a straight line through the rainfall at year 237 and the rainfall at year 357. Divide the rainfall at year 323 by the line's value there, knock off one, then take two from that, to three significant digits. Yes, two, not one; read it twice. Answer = -2.16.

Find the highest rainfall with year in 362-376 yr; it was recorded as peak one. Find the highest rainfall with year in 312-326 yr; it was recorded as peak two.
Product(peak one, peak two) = 32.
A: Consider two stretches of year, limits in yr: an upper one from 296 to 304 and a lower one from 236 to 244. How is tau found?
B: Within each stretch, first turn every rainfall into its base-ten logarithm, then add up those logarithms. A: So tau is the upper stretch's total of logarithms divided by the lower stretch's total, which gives 1.0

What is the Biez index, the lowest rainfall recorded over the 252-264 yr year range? 6.55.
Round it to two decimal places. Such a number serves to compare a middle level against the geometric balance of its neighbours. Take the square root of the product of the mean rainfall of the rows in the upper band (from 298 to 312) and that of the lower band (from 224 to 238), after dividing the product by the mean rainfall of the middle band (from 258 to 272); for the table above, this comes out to 2.32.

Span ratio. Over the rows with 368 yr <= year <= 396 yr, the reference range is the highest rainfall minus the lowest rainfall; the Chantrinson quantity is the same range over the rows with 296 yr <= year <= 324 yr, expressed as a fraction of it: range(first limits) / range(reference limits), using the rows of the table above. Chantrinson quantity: 6.7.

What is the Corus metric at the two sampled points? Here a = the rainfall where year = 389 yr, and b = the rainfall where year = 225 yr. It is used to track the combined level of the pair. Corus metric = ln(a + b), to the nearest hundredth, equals 2.47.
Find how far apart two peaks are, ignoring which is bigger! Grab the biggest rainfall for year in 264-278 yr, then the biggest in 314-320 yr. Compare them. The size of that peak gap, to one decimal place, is 1.0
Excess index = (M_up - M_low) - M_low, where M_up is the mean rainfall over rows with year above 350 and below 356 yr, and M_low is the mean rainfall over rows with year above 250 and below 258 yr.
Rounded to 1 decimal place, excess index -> -8.1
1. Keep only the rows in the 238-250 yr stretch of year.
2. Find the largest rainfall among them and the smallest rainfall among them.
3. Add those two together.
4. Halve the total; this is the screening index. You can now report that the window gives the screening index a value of 6.20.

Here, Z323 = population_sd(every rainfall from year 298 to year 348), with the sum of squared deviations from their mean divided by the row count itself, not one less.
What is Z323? 0.32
